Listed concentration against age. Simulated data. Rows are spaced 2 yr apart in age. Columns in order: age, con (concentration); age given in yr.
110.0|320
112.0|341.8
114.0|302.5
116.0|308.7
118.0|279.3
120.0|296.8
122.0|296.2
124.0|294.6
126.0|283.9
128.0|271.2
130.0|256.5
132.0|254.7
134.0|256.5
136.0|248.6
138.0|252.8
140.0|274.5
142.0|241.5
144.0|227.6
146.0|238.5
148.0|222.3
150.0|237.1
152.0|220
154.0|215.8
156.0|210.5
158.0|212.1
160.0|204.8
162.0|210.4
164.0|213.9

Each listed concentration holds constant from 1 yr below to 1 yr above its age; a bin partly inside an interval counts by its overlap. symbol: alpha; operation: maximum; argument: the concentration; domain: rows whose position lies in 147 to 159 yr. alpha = 237.1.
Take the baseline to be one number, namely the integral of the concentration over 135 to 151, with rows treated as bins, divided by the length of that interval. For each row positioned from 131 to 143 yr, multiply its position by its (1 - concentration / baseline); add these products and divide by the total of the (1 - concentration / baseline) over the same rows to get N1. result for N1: 136.9 yr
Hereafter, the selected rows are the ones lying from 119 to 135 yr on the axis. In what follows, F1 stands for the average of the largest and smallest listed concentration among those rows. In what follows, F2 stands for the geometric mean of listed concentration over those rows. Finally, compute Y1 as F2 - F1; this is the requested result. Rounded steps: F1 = 276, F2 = 276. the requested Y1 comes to 0.0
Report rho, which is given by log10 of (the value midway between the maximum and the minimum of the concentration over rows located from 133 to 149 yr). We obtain 2.40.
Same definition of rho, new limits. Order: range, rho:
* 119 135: 2.44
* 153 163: 2.32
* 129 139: 2.40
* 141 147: 2.37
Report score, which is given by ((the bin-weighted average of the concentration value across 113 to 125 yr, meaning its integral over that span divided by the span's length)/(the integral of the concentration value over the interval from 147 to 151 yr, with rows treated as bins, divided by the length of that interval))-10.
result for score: -8.7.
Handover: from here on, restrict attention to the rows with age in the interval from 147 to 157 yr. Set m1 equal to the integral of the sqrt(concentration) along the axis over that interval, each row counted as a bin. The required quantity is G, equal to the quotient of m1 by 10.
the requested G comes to 14.9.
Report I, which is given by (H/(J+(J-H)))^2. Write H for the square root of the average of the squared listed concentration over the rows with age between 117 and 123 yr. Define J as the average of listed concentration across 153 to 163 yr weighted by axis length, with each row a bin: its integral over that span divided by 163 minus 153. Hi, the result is 5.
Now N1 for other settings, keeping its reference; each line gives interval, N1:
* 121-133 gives 125.3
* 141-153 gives 148.4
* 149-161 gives 156.2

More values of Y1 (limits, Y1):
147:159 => -4.3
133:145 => -1.2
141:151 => 1.4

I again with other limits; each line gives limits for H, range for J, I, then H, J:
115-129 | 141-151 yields 3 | 290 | 233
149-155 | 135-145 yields 1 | 224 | 249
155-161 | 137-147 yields 1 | 209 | 247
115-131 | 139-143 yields 2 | 286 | 258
